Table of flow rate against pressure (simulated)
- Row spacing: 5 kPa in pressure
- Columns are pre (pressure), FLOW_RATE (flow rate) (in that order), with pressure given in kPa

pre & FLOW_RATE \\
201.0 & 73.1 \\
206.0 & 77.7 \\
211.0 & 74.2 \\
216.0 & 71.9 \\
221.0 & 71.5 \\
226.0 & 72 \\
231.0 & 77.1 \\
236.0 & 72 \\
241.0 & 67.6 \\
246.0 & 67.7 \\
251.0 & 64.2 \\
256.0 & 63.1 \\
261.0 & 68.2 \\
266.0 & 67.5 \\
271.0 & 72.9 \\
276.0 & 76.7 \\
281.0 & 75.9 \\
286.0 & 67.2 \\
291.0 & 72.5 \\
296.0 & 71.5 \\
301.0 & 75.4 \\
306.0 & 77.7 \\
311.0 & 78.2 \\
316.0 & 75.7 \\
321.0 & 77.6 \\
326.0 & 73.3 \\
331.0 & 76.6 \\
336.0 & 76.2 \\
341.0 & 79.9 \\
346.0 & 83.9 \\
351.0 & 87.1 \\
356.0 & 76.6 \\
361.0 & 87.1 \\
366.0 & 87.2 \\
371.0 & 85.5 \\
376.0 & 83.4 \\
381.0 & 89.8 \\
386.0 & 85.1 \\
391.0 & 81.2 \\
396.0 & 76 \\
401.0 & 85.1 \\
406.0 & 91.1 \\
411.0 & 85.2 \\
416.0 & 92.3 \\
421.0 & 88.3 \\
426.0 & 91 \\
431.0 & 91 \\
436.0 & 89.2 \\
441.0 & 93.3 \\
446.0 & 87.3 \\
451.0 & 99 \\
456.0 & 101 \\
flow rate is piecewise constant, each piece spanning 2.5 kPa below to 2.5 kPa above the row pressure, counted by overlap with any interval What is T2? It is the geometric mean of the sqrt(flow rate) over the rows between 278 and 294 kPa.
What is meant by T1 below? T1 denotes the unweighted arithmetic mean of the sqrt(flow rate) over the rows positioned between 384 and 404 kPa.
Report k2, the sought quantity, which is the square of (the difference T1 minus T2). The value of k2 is 0.33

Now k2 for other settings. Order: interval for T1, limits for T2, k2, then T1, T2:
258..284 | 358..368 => 0.70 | 8.5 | 9.34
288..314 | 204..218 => 0.00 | 8.7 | 8.63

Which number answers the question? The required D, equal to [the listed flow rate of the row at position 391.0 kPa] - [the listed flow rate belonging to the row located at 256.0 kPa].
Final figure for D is 18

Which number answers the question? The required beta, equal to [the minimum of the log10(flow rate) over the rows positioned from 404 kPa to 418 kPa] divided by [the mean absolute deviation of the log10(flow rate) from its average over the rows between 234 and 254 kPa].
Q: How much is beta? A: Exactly 149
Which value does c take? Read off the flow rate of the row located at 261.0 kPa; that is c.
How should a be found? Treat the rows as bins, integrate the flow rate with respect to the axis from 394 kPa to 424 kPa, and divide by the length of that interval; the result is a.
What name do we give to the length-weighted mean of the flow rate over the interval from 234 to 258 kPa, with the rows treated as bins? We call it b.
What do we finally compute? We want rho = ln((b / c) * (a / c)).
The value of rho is 0.22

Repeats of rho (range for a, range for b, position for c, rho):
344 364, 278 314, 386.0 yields -0.15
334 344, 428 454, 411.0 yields 0.00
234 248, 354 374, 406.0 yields -0.36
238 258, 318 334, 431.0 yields -0.51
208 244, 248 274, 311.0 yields -0.23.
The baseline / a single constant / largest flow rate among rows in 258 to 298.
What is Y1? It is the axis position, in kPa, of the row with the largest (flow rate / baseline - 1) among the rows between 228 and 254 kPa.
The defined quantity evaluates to 231.0 kPa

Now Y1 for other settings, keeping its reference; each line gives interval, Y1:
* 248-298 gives 276.0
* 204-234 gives 206.0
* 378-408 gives 406.0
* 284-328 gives 311.0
